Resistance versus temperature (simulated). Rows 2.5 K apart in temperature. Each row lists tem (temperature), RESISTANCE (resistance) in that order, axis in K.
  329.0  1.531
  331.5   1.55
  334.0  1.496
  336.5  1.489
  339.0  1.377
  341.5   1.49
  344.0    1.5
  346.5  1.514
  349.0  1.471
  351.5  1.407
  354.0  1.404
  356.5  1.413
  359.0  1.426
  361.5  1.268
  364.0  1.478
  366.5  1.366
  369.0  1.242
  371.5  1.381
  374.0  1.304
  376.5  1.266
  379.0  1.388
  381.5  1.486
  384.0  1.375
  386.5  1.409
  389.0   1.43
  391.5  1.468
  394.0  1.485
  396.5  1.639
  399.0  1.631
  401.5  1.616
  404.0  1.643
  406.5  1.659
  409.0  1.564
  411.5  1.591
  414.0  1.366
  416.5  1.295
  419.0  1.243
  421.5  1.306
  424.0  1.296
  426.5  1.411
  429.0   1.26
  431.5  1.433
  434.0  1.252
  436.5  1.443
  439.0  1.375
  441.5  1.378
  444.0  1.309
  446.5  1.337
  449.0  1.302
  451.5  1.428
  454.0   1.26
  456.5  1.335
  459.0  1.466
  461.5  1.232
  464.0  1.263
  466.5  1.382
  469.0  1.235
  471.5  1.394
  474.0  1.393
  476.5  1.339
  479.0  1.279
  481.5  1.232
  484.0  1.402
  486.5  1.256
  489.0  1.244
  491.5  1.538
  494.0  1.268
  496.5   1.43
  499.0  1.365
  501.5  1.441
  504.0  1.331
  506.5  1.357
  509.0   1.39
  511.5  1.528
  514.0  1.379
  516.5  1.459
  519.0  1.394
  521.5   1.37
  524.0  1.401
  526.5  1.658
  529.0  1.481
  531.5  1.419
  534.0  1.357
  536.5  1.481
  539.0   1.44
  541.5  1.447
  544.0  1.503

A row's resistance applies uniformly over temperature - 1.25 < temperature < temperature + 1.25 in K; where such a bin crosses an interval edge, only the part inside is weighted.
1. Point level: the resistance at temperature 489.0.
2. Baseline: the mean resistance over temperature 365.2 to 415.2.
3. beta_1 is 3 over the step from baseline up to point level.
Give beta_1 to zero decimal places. -14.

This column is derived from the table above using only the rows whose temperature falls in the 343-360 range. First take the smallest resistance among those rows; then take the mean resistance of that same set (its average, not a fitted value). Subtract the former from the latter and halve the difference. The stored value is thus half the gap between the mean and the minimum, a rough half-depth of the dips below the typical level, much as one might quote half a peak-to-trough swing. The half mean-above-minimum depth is 0.022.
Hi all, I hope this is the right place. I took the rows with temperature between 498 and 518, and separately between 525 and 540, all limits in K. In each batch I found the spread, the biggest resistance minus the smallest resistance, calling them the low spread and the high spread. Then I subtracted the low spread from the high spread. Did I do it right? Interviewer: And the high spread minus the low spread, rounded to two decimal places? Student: 0.10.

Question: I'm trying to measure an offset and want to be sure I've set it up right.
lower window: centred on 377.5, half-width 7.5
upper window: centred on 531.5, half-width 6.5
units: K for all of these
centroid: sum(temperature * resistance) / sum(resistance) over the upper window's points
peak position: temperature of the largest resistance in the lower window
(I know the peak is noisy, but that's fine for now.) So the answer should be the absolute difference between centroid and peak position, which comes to 149.8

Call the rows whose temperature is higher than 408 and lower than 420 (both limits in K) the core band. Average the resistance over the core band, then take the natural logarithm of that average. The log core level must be 0.345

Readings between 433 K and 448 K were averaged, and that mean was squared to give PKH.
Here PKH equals 1.82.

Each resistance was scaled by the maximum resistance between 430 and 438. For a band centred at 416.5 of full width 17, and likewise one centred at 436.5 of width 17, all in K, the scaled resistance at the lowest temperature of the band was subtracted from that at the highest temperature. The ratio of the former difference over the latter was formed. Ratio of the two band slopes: -5.5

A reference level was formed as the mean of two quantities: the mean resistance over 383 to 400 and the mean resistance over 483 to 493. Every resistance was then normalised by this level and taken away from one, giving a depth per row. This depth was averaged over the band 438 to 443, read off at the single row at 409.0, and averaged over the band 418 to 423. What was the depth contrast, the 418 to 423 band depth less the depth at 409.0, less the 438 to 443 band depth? 0.2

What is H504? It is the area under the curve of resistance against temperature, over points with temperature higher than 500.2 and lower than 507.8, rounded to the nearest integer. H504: 10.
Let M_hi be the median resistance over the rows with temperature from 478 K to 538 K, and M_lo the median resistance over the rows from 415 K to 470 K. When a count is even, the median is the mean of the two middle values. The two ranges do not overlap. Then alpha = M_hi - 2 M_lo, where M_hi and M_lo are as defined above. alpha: -1.22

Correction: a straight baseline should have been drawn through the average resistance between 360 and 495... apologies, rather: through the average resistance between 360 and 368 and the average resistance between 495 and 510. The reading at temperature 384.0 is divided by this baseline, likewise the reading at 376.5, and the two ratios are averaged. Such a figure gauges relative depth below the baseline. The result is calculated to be 0.96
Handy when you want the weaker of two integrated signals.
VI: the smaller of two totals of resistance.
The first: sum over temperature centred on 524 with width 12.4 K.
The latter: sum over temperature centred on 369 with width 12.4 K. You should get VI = 6.77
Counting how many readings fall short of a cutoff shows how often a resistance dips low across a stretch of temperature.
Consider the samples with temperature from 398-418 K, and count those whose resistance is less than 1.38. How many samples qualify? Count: 2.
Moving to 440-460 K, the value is 6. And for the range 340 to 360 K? 0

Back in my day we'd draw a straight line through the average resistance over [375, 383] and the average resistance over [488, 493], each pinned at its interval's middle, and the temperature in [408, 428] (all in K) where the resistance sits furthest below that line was 419.0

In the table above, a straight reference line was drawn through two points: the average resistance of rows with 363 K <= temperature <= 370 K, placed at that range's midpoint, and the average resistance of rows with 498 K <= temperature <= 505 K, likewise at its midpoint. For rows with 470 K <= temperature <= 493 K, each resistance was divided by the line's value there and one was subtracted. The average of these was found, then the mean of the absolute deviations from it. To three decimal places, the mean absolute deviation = 0.058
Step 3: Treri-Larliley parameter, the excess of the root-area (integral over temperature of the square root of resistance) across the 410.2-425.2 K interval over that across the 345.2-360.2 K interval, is -1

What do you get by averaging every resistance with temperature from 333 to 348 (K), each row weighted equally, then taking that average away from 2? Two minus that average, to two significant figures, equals 0.52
